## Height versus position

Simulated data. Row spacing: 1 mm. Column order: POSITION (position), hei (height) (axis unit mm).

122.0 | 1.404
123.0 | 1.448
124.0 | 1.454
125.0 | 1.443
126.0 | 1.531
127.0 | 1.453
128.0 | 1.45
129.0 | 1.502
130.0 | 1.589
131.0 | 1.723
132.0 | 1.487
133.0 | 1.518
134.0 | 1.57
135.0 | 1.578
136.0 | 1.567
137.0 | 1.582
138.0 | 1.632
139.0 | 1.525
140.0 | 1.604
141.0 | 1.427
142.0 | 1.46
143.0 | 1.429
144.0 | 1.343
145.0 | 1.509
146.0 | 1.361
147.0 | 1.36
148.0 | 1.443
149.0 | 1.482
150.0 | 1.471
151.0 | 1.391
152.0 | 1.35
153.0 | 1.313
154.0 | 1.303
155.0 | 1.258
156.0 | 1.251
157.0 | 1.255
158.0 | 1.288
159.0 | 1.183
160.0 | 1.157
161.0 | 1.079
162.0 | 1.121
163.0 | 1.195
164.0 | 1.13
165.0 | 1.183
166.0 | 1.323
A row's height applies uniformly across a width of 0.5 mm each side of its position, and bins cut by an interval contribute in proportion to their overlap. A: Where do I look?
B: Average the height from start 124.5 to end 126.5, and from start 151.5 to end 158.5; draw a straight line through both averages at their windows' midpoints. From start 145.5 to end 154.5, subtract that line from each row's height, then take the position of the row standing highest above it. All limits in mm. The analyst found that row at 149.0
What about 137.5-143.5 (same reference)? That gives 138.0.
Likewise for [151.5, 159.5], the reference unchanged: 152.0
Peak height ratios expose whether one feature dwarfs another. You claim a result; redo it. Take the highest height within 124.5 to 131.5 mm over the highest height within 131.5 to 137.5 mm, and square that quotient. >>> 1.2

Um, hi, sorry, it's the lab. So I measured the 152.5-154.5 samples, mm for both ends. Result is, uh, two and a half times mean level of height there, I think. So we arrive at 3.3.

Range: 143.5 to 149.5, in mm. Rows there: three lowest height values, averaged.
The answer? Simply 1.35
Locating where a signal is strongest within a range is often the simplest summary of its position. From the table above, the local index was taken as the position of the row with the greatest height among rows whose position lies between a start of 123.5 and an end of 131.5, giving 131.0 mm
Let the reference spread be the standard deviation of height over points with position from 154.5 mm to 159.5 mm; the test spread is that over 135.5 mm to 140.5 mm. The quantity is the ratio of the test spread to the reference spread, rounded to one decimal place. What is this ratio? 1.0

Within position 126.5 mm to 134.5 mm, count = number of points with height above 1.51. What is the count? 4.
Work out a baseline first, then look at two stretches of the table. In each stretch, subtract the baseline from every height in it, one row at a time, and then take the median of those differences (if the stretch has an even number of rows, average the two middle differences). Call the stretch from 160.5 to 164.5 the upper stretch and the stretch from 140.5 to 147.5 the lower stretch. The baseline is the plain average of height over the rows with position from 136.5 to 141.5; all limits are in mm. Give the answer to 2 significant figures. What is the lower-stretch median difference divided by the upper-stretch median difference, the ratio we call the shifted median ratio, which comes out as 0.30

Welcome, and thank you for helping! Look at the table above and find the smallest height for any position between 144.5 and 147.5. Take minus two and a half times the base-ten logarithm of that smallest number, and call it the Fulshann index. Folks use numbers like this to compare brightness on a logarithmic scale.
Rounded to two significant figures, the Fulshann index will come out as -0.33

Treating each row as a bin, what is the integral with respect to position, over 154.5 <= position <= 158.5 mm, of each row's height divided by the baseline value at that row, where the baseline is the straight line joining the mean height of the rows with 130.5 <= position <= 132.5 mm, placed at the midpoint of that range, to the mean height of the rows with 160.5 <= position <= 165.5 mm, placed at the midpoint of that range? 4.08 mm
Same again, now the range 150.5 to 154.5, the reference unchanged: 4.13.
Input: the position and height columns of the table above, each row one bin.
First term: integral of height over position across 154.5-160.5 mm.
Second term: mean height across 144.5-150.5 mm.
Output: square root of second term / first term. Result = 0.441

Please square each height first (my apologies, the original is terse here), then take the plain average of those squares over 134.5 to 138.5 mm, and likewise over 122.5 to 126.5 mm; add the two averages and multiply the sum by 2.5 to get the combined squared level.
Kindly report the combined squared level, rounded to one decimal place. 11.7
